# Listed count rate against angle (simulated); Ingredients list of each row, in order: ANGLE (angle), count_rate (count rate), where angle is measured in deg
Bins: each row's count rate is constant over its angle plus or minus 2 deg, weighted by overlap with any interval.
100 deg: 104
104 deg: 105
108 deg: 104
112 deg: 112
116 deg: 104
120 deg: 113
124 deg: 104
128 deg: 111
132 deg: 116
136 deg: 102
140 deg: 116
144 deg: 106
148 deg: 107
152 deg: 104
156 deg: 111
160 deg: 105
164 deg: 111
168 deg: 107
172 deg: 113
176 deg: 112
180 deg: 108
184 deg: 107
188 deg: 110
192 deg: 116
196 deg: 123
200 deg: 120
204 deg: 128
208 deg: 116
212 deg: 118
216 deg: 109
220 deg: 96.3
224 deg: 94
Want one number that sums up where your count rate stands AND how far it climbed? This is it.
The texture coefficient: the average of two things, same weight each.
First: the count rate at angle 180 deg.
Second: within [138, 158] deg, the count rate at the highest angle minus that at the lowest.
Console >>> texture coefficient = 51.5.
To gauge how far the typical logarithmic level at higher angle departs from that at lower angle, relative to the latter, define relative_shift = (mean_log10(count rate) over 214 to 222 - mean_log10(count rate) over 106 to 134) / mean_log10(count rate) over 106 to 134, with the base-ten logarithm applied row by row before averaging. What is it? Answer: -0.013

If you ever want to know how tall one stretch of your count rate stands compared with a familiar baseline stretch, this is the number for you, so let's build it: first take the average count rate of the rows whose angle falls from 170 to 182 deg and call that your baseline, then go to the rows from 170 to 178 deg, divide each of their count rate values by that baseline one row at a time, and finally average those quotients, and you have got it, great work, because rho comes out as 1.01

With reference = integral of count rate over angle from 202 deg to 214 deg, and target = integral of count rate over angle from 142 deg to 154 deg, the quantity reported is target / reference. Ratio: 0.88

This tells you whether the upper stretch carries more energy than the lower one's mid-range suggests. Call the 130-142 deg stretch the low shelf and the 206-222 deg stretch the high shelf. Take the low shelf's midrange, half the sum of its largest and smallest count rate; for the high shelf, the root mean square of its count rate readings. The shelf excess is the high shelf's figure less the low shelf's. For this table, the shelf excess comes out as 1.2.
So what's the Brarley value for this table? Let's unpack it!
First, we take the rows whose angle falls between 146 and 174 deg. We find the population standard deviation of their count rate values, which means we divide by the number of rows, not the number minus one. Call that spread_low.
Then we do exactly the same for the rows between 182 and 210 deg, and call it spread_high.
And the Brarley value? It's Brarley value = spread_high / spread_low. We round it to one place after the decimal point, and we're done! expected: 2.1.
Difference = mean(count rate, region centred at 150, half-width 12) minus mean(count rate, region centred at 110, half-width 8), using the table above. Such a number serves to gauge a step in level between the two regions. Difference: 1.9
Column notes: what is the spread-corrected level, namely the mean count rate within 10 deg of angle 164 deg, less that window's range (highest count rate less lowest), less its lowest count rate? -3.6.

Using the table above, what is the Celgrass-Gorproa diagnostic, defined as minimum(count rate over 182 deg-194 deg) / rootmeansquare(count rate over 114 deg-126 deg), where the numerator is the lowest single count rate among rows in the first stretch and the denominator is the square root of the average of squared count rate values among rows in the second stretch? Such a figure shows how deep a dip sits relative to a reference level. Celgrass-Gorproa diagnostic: 1.00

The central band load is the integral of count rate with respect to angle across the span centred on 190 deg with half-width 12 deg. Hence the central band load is 2736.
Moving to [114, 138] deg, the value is 2600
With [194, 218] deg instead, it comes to 2856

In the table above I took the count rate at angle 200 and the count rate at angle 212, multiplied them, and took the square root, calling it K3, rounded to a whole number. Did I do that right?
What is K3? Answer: 119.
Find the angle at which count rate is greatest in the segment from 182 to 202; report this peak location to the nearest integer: 196 deg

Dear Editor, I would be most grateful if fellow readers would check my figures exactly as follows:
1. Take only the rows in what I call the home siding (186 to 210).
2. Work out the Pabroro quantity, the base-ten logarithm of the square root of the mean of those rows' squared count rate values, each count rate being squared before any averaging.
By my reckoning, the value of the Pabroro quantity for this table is 2.08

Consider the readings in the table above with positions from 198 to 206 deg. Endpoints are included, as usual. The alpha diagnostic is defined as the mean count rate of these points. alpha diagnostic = 124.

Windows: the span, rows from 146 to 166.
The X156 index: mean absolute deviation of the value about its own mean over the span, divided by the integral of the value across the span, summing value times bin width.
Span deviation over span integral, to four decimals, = 0.0013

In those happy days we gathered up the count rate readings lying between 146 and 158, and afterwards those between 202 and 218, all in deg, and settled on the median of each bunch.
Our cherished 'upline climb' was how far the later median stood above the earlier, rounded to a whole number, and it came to 10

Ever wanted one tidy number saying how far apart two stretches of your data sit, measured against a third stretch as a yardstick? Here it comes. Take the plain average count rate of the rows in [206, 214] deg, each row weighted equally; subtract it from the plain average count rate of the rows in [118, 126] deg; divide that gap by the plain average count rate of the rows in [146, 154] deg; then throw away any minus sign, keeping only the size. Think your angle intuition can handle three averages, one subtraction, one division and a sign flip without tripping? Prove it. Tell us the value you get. 0.081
